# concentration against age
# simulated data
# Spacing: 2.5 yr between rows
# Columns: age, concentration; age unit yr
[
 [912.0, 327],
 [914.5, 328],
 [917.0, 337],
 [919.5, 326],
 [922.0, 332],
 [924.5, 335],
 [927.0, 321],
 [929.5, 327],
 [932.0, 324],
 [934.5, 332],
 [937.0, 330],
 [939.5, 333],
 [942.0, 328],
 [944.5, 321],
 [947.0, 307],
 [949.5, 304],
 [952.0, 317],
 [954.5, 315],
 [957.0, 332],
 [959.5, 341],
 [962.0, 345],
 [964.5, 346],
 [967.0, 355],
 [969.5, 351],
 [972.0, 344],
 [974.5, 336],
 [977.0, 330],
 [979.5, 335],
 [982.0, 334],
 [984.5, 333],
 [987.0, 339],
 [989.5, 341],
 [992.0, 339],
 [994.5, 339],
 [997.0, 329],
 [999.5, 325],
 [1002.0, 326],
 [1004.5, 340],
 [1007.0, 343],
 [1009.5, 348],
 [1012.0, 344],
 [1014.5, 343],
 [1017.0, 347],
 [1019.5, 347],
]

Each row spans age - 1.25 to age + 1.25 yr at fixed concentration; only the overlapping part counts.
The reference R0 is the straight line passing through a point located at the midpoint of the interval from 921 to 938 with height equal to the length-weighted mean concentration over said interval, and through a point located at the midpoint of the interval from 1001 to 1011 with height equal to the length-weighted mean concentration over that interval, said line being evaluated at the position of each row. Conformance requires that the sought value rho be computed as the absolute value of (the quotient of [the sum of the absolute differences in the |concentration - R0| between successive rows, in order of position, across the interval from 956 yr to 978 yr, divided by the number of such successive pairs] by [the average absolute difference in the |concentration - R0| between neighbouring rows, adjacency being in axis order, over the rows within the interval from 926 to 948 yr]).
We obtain 1.2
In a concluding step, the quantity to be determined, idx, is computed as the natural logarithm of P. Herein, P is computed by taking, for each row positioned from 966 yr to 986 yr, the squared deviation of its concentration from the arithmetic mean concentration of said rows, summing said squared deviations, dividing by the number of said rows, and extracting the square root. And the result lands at 2.15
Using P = 8.6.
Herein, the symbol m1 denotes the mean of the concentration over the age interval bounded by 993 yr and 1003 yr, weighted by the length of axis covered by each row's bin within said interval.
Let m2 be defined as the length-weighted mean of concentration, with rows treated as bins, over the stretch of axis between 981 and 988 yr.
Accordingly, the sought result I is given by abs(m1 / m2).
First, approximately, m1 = 330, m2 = 335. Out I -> 0.98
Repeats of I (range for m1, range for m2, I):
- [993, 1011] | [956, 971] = 0.97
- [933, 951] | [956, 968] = 0.94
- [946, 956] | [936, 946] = 0.95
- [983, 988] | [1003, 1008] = 0.99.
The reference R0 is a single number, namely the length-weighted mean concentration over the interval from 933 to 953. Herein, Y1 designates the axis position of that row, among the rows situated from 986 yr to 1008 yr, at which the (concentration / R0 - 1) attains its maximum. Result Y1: 1007.0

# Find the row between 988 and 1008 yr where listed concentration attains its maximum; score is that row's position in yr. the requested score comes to 1007.0 yr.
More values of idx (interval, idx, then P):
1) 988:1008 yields 1.92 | 6.8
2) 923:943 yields 1.48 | 4.4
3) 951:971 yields 2.64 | 14.1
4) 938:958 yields 2.32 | 10.2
